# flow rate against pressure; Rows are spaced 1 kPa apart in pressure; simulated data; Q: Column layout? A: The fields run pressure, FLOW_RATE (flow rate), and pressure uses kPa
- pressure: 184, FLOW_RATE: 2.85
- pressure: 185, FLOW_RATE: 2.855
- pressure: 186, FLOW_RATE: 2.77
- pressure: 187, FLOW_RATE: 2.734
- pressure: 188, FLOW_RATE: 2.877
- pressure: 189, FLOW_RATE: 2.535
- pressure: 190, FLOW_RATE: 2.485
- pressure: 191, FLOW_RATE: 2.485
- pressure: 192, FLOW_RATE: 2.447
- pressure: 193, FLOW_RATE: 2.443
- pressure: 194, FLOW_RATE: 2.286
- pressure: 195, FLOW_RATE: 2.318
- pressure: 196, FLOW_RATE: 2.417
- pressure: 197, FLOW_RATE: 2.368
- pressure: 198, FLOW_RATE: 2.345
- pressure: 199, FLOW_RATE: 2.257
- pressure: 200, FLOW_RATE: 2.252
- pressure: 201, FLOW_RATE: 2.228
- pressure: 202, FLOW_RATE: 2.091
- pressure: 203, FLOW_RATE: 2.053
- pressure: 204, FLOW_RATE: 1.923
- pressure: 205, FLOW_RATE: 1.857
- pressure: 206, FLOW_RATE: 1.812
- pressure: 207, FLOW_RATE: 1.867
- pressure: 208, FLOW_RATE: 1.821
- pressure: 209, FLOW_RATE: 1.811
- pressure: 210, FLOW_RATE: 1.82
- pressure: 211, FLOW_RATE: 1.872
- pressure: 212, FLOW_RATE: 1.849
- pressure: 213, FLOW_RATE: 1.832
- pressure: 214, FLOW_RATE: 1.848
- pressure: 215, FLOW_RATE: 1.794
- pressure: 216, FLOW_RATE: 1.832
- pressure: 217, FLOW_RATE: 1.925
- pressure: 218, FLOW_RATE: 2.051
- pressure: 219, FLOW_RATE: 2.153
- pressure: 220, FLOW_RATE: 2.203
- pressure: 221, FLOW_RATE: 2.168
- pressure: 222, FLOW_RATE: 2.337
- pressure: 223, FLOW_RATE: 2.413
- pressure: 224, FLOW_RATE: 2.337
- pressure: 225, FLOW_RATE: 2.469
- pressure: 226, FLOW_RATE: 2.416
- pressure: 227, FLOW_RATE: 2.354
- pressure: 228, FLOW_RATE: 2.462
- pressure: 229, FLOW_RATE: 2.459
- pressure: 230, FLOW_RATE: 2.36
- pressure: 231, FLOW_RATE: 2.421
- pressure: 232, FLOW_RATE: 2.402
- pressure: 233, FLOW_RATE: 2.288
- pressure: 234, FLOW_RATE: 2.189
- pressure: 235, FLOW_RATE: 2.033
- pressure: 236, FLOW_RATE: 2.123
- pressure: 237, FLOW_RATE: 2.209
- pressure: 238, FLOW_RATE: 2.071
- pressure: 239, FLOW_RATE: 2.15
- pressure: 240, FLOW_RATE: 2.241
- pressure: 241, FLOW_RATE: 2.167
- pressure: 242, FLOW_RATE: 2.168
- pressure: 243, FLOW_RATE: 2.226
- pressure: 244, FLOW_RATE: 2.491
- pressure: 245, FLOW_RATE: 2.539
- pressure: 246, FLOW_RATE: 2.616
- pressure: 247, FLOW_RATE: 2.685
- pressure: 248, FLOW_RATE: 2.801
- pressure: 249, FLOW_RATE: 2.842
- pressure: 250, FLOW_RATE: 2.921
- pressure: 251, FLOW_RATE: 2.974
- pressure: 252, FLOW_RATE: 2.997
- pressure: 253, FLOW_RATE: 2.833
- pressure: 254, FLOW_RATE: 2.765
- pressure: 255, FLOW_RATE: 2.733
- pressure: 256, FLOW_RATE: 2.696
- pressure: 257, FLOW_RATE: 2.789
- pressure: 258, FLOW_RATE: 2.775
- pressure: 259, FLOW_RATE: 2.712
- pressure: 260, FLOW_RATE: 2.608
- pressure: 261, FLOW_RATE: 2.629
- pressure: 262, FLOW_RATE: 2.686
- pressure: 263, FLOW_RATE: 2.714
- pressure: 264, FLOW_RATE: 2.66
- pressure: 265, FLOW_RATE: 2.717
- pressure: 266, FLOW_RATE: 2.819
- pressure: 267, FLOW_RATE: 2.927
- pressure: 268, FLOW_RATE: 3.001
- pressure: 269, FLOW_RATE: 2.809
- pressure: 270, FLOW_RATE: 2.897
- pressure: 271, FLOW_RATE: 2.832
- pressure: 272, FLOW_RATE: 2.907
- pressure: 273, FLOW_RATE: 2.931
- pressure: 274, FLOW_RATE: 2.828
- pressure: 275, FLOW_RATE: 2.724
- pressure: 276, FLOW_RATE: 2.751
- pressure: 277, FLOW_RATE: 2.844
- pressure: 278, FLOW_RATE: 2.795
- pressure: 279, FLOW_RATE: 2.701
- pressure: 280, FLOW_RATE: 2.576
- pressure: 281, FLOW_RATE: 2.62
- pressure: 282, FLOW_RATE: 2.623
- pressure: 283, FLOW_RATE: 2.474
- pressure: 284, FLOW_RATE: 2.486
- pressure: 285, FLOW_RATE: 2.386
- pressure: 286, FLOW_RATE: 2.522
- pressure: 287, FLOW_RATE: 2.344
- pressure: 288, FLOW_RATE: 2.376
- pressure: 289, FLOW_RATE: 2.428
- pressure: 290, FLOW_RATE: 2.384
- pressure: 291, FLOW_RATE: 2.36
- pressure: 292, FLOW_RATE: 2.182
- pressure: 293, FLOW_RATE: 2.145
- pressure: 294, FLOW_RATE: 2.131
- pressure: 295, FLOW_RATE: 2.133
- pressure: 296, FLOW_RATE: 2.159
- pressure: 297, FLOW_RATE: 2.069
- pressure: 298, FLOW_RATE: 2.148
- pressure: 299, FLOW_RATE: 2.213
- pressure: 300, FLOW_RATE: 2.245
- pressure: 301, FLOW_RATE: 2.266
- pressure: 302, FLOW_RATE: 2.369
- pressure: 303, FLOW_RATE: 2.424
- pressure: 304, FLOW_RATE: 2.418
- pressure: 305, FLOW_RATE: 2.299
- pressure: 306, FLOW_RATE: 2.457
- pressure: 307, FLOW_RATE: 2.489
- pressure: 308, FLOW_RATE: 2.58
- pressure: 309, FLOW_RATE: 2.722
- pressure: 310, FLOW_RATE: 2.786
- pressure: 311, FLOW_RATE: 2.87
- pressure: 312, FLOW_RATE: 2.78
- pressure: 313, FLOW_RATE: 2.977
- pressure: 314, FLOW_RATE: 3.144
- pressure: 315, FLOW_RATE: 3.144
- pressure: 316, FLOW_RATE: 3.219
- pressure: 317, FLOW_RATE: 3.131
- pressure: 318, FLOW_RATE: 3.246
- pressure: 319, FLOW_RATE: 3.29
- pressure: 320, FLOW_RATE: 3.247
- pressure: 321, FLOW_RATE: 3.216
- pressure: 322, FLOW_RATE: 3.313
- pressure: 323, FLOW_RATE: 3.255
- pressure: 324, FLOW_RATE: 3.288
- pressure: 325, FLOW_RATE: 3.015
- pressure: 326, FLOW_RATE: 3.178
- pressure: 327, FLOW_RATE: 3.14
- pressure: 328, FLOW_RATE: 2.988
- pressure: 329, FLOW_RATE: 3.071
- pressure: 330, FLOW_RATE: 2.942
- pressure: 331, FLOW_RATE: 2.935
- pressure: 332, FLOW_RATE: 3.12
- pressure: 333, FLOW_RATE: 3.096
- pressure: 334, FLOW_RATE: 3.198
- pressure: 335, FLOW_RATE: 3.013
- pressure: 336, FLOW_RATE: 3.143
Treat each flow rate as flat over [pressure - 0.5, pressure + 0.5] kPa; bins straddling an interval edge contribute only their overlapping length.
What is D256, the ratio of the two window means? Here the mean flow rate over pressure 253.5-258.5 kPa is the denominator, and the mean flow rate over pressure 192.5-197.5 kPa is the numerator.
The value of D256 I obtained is 0.86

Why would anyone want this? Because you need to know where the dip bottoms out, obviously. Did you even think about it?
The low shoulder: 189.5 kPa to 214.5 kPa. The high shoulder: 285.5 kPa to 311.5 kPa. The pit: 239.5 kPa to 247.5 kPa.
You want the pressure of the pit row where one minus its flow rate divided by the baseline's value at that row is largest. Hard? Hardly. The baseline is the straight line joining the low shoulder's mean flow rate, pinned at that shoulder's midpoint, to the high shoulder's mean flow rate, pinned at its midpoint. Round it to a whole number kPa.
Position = 242 kPa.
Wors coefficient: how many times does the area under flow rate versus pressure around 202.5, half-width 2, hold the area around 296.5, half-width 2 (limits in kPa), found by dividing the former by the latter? 0.97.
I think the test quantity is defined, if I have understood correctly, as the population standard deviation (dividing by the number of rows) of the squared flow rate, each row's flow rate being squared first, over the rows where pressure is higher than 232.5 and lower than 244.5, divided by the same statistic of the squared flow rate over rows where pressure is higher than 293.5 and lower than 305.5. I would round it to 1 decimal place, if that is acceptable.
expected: 1.0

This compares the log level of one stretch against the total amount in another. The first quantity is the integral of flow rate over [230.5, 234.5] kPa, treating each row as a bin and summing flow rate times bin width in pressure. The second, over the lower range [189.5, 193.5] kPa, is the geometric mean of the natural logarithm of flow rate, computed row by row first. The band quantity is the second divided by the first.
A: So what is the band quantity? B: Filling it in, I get 0.097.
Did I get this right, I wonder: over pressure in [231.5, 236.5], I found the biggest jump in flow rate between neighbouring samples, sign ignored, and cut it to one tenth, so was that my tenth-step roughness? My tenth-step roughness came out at 0.0156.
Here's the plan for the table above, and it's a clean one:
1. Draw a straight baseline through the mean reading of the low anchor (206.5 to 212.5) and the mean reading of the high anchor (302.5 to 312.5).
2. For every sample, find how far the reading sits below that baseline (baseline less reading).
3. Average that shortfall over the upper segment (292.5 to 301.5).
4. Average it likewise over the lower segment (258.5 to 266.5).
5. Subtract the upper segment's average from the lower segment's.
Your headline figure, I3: -0.8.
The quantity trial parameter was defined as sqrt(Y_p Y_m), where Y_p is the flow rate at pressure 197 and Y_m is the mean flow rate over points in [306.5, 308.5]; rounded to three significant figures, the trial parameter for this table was 2.45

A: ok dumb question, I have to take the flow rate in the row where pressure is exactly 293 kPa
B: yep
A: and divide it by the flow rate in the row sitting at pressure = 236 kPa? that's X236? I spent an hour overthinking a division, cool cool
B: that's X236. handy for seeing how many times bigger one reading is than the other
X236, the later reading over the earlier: 1.01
